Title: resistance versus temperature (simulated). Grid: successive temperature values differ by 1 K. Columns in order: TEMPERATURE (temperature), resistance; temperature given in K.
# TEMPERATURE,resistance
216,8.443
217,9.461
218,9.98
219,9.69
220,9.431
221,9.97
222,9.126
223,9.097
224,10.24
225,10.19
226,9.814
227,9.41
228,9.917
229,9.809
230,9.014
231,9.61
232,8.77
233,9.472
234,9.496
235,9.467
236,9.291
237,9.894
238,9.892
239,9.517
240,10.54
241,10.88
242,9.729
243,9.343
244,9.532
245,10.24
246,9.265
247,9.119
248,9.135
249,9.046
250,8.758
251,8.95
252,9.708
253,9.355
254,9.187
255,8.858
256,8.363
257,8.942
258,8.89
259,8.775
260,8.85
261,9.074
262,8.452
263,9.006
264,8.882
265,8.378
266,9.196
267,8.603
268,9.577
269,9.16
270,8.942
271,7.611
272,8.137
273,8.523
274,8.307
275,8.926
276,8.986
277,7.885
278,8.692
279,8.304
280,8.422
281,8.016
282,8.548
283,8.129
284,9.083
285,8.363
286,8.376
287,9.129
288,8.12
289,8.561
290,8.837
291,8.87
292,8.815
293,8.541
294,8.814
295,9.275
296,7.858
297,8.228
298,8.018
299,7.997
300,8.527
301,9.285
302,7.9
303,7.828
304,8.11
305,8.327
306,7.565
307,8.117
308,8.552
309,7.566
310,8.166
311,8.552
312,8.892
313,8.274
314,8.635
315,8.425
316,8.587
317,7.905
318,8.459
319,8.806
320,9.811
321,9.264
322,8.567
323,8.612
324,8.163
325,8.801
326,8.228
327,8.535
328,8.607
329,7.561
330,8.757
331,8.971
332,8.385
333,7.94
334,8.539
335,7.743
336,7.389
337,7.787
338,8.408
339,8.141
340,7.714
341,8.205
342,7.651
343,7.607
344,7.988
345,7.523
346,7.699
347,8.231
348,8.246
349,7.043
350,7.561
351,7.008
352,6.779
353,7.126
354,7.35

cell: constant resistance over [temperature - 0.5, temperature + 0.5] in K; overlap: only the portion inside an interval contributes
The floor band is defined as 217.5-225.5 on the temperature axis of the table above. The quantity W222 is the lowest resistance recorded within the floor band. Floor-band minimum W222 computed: 9.097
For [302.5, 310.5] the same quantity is 7.565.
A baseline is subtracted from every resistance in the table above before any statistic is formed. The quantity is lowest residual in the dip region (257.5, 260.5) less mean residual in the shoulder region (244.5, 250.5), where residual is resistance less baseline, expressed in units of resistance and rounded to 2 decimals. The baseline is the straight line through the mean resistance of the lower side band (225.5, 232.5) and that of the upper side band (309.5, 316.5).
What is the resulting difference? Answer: -0.35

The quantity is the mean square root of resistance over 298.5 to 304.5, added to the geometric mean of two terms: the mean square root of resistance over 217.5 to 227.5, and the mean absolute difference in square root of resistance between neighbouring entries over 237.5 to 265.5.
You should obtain 3.33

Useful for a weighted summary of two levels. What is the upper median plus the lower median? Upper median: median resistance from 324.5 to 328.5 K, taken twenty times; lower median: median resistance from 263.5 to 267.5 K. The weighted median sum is 180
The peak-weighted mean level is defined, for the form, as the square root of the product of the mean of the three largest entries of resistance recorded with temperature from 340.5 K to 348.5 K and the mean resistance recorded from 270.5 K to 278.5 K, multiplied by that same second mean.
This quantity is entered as 70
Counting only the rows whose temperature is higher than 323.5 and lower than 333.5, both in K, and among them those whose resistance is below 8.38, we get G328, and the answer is 4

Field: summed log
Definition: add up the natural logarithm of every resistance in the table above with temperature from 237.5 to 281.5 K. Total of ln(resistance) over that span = 97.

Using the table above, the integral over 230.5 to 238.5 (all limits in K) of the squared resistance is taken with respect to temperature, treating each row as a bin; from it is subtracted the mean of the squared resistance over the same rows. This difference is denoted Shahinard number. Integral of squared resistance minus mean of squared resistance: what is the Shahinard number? 631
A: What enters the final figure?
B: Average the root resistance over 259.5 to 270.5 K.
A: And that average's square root 1.73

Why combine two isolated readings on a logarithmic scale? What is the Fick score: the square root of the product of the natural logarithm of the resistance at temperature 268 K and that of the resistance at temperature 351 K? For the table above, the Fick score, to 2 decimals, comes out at 2.10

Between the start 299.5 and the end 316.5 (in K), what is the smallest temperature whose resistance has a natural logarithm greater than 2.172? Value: 301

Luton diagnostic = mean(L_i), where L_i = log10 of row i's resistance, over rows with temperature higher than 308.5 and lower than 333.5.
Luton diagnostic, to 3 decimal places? 0.929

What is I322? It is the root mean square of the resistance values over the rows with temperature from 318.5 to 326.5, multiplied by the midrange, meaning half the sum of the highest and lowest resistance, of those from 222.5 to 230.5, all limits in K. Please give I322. 85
